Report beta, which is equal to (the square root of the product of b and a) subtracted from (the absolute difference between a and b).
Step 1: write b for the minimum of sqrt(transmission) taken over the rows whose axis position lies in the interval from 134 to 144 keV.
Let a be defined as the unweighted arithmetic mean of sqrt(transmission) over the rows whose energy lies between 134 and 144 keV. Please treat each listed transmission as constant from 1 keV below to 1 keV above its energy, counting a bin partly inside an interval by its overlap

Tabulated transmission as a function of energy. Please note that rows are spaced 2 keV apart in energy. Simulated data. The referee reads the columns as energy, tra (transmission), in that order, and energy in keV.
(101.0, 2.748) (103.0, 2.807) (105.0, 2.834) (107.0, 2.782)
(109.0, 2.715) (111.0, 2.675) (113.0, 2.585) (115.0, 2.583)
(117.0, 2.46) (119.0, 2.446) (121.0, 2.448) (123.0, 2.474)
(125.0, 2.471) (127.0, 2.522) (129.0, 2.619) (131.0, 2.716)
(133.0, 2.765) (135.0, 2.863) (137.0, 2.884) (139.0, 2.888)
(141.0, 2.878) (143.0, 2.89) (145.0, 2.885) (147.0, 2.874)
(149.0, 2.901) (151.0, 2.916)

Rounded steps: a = 1.70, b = 1.69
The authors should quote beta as -1.69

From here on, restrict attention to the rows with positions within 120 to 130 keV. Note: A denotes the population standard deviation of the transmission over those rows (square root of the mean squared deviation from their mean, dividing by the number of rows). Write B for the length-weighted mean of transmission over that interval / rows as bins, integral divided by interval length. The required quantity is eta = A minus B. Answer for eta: -2.45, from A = 0.061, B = 2.5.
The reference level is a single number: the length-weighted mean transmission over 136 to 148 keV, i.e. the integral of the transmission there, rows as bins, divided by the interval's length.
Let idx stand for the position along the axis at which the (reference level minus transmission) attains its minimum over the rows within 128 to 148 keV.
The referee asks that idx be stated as 143.0 keV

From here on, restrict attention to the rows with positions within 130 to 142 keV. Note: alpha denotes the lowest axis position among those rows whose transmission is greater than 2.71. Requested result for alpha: 131.0 keV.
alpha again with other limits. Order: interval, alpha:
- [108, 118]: 109.0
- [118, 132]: 131.0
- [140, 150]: 141.0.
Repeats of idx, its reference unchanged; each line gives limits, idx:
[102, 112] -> 105.0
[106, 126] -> 107.0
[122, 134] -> 133.0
